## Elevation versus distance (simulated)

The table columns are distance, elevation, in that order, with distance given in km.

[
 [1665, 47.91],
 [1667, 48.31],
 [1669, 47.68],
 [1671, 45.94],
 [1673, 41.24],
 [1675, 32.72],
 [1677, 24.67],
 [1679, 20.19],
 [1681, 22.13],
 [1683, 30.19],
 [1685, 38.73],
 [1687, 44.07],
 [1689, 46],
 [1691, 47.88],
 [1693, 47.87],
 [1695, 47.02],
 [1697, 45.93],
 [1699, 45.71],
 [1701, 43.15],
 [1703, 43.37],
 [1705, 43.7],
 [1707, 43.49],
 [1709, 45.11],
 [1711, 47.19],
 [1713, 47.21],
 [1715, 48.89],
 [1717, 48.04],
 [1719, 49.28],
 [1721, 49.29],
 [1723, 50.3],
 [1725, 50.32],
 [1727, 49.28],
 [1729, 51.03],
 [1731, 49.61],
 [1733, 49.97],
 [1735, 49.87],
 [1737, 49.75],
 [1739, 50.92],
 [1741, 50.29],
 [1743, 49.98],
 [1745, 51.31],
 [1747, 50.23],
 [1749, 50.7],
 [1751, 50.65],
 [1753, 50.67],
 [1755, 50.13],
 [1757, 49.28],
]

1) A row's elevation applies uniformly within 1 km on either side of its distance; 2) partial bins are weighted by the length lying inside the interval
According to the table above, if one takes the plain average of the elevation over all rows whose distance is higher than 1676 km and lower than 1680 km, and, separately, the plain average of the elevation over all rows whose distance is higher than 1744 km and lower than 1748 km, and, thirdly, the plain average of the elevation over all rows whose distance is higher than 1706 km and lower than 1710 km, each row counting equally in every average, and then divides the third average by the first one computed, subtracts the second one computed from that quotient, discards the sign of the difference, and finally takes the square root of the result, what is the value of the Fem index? 6.99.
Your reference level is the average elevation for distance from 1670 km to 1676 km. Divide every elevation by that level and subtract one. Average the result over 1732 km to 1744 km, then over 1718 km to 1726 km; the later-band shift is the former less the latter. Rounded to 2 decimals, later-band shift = 0.01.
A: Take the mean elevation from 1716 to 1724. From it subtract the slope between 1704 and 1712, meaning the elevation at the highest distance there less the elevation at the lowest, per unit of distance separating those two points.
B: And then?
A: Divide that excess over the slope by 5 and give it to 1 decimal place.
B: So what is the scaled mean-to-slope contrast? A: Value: 9.7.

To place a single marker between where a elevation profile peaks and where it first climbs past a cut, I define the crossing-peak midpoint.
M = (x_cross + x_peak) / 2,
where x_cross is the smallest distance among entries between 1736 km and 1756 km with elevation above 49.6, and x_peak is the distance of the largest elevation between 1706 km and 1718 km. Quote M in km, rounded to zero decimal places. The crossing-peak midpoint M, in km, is 1726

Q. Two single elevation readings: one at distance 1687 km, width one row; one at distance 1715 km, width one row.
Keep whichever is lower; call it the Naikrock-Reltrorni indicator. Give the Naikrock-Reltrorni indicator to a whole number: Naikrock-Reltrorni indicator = 44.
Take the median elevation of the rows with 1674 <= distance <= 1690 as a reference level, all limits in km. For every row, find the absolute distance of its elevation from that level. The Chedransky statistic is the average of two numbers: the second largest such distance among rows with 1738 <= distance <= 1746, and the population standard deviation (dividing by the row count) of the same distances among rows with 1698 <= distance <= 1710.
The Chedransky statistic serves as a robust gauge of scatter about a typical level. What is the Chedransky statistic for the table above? 10.2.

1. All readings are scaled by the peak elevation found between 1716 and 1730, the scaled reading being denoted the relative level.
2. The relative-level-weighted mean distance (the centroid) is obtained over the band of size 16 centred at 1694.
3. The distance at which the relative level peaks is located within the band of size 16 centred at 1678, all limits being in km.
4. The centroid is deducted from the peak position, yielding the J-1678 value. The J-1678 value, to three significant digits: -23.0 km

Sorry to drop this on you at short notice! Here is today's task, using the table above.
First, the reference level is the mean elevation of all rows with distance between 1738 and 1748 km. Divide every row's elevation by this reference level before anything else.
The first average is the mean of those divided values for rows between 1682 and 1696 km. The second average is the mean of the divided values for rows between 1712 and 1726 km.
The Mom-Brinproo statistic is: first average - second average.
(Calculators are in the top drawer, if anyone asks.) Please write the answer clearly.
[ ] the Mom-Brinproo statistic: -0.12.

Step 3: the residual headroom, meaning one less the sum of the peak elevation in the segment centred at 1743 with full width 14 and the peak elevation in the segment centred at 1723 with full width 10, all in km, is -101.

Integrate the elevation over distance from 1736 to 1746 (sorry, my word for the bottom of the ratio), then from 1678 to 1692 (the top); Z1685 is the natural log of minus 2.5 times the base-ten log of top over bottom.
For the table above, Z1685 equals -4.3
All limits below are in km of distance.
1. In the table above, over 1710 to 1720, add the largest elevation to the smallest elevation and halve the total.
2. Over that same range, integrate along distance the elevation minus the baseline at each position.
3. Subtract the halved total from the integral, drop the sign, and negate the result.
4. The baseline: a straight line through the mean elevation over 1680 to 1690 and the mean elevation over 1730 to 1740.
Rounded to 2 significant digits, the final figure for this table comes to -12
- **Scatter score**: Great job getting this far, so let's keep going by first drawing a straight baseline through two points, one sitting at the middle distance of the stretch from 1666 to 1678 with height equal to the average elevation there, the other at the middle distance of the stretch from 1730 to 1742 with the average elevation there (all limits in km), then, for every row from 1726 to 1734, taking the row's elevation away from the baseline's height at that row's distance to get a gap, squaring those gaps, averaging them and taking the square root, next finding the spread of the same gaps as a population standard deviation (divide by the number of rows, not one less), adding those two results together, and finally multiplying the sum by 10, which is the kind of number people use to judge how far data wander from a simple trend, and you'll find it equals 18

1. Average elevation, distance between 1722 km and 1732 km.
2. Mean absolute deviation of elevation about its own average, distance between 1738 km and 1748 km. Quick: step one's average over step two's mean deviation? 110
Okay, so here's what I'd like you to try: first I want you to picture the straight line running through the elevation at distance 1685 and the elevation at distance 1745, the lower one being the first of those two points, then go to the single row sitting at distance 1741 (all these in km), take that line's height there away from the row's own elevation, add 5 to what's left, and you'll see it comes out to 4.8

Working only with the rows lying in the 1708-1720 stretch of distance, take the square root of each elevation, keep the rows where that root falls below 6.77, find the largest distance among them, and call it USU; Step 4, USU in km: 1709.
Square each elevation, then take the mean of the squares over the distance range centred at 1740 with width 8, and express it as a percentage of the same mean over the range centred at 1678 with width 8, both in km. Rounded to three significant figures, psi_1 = 392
